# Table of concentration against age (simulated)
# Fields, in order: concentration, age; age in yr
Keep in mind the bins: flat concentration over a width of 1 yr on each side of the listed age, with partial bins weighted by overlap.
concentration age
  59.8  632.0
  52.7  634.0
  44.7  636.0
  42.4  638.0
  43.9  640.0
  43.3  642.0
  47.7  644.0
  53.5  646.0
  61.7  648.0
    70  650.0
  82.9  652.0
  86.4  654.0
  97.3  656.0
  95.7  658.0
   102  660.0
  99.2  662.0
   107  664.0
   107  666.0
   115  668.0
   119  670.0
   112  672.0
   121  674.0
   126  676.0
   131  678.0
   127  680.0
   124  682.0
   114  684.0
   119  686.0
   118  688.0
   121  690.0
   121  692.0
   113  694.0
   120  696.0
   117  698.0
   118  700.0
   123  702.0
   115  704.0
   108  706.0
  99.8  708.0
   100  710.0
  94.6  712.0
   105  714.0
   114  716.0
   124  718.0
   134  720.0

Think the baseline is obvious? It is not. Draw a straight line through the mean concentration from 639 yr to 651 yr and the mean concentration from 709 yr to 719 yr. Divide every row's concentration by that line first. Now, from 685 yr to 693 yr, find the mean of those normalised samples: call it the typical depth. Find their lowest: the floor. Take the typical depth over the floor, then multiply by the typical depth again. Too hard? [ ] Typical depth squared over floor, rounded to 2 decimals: 1.39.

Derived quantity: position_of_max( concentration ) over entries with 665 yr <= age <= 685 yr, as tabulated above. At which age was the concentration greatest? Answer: 678.0 yr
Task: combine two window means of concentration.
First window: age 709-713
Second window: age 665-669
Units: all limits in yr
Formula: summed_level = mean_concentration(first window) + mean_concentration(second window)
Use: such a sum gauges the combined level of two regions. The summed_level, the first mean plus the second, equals 208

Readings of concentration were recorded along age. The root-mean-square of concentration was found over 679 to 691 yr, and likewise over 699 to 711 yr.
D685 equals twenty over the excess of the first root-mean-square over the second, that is 2.09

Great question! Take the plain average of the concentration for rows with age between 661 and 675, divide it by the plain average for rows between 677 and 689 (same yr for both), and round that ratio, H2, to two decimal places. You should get 0.91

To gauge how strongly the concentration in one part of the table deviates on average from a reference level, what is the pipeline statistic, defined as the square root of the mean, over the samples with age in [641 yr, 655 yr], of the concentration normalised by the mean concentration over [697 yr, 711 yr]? 0.76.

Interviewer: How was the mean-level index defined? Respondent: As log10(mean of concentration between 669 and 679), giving 2.09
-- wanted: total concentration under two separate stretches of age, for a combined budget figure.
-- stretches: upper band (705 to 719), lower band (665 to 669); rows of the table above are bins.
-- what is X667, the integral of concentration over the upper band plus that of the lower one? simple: 1935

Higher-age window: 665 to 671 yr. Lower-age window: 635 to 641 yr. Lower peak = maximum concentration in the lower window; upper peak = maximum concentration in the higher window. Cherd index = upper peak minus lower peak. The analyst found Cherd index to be 74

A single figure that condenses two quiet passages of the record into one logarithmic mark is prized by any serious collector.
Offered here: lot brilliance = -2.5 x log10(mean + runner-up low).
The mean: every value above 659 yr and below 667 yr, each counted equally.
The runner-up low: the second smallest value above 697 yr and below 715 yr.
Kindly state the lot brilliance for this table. -5.77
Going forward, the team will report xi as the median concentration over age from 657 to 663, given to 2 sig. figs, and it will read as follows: 99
